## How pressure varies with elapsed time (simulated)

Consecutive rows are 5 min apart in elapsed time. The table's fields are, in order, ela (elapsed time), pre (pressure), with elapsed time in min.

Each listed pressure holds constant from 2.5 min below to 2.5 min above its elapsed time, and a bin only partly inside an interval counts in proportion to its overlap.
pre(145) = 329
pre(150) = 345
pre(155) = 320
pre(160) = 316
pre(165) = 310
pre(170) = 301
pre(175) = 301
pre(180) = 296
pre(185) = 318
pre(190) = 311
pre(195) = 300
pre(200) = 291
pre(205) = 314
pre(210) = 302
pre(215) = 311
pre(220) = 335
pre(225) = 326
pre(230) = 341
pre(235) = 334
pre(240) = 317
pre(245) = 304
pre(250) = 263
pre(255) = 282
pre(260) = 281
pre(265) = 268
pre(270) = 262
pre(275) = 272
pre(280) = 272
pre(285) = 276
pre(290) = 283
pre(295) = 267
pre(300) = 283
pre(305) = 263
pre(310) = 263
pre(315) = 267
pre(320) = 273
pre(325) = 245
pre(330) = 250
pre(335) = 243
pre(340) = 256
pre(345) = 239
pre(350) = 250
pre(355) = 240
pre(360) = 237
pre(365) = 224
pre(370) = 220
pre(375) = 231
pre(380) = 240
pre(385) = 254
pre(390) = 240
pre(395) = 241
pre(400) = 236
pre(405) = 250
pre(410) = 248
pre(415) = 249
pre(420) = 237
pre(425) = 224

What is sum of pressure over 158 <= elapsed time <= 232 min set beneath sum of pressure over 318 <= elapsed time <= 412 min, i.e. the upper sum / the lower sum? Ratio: 0.99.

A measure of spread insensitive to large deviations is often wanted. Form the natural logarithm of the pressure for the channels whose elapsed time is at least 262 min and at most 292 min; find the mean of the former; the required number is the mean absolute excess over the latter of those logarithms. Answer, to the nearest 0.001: 0.018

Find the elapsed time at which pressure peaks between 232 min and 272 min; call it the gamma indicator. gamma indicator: 235 min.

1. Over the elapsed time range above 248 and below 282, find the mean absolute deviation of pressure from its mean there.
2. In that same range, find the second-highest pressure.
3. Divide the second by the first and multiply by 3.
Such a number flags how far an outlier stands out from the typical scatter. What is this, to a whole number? 139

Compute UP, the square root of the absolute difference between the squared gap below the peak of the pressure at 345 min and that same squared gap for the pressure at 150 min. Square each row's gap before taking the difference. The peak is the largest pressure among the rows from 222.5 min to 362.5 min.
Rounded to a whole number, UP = 102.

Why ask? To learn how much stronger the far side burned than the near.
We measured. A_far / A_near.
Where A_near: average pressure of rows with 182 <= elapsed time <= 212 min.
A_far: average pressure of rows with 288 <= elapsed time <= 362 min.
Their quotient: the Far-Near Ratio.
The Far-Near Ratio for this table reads 0.841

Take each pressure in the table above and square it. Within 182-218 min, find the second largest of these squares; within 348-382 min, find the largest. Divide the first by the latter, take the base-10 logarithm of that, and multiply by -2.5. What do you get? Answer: -0.49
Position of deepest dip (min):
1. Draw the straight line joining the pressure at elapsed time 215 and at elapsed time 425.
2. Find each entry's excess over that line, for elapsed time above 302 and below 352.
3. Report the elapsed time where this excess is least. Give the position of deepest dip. 325 min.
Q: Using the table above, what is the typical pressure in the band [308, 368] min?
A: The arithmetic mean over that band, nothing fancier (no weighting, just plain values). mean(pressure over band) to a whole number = 249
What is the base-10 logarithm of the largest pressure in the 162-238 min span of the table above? 2.53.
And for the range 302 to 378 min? 2.44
